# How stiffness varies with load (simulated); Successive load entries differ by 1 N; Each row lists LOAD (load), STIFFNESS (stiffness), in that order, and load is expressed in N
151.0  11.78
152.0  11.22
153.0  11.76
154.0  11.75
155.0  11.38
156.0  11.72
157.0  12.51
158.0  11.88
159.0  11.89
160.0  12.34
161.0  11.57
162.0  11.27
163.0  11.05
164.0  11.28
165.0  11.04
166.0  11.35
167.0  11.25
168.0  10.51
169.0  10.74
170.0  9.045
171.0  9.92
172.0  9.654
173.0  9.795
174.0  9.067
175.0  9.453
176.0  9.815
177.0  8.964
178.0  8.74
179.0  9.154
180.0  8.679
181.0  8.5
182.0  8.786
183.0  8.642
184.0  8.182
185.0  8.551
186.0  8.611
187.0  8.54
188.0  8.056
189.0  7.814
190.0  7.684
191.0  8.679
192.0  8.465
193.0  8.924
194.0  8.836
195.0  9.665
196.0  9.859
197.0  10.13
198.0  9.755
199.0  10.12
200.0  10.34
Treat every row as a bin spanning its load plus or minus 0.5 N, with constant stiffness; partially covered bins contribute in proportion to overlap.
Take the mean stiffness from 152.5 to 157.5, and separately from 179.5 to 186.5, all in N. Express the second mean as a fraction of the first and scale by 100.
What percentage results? 72.4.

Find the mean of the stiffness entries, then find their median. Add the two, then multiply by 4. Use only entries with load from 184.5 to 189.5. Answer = 67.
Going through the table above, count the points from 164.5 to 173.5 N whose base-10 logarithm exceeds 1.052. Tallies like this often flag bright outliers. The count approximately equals 1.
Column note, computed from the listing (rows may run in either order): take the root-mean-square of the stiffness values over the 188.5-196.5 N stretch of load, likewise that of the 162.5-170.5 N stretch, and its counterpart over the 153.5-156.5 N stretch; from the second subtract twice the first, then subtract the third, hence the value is -18.4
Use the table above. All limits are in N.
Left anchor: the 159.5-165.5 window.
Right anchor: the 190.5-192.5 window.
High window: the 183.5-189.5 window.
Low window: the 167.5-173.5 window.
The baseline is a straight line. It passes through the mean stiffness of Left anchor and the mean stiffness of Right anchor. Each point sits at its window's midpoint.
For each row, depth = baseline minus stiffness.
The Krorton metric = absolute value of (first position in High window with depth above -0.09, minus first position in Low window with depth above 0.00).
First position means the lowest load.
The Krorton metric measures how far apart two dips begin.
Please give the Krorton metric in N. 16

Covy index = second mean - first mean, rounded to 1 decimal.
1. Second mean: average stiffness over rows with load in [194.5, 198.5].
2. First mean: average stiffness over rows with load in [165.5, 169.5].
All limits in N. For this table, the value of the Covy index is -1.1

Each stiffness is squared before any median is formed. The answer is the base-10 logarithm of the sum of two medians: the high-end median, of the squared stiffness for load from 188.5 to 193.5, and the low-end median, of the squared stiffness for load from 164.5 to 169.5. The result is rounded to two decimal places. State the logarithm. 2.29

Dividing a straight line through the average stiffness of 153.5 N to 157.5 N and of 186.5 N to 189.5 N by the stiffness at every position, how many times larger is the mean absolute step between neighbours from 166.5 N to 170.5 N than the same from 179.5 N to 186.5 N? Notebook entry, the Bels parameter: 2.81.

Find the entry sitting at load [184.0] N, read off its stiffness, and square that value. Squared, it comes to 67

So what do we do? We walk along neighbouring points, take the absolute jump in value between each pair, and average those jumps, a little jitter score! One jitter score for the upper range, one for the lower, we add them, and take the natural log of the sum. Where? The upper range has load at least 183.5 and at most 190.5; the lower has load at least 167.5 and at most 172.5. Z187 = -0.01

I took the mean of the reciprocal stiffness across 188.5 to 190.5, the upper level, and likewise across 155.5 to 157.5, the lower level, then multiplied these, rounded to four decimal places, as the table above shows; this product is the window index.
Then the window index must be 0.0107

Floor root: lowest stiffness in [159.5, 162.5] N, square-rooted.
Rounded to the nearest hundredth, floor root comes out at 3.36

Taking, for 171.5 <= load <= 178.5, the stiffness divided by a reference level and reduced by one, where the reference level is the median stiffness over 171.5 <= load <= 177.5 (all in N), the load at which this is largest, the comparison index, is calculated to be 176.0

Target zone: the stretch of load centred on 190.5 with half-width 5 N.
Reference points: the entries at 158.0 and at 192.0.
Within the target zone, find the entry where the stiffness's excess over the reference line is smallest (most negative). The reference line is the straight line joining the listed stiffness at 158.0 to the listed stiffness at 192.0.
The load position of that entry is 190.0 N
